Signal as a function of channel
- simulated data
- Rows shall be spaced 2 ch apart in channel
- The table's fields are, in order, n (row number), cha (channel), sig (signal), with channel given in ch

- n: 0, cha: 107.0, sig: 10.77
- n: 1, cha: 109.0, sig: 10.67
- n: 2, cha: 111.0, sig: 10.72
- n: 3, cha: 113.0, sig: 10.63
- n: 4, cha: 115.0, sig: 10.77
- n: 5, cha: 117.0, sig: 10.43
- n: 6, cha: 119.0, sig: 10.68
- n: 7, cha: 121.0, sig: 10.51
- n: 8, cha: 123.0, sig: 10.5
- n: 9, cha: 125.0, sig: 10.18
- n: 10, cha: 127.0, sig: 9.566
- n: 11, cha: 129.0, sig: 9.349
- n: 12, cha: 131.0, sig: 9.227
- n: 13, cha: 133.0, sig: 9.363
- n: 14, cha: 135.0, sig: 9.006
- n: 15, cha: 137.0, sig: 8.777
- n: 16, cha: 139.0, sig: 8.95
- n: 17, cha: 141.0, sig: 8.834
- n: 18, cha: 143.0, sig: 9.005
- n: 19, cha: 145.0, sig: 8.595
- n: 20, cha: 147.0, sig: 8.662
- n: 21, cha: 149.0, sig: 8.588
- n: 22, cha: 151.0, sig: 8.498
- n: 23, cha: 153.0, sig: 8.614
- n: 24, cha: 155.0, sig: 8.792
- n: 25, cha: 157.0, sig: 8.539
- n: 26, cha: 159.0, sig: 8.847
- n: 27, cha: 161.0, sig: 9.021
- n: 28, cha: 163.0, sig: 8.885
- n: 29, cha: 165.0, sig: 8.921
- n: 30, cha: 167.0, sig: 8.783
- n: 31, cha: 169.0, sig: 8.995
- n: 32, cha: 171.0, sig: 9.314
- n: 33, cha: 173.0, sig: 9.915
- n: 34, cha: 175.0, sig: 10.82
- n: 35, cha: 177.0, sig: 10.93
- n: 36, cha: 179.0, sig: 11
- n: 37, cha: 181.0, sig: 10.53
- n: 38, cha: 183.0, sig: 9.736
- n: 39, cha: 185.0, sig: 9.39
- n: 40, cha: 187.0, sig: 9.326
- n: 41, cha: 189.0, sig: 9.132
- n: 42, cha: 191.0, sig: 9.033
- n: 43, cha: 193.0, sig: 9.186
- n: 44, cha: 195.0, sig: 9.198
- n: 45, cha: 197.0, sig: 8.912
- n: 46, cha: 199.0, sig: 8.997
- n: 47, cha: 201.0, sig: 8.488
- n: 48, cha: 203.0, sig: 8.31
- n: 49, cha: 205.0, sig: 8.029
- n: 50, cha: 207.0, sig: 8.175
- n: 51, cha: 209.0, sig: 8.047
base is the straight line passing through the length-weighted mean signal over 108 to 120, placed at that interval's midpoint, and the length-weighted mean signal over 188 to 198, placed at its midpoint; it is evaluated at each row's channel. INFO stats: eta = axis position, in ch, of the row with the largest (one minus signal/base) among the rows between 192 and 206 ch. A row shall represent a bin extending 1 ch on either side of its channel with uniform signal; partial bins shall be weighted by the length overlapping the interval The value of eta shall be 205.0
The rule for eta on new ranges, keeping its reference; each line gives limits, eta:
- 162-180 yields 167.0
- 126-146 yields 145.0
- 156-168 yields 157.0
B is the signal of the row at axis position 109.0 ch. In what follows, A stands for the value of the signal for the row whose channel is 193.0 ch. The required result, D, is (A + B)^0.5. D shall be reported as 4.46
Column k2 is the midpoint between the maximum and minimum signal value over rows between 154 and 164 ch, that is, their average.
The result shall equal 8.8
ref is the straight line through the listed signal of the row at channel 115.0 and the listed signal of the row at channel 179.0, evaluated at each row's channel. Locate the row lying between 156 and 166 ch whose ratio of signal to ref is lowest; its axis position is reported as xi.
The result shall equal 157.0 ch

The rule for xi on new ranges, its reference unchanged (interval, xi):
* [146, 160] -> 151.0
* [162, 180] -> 167.0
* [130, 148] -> 145.0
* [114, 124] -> 117.0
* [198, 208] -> 205.0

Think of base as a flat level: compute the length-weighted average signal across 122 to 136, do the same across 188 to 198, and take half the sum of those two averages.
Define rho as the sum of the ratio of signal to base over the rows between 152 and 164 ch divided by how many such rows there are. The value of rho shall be 0.94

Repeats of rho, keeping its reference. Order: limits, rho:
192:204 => 0.95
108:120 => 1.14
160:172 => 0.96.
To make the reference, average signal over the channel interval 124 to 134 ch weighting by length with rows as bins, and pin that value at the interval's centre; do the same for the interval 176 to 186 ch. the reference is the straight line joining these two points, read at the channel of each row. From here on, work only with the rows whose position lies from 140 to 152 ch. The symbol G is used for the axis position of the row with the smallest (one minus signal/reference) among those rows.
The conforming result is 143.0 ch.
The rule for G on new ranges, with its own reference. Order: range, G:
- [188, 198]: 193.0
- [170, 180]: 179.0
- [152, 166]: 161.0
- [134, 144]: 135.0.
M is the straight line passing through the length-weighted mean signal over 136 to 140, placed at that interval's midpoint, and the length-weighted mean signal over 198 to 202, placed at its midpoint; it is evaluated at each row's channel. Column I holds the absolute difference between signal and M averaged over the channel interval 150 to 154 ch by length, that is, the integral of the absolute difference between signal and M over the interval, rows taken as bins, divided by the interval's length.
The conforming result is 0.28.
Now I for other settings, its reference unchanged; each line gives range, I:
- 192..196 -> 0.44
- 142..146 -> 0.20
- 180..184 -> 1.36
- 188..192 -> 0.32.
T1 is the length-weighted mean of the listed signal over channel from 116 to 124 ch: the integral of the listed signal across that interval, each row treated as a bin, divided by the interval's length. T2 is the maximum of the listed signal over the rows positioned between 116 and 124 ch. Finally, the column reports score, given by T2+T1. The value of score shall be 21.21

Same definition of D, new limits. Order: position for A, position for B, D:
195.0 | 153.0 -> 4.22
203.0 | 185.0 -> 4.21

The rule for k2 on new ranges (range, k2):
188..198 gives 9.1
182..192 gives 9.4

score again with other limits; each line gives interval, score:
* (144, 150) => 17.28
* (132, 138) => 18.41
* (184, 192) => 18.61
